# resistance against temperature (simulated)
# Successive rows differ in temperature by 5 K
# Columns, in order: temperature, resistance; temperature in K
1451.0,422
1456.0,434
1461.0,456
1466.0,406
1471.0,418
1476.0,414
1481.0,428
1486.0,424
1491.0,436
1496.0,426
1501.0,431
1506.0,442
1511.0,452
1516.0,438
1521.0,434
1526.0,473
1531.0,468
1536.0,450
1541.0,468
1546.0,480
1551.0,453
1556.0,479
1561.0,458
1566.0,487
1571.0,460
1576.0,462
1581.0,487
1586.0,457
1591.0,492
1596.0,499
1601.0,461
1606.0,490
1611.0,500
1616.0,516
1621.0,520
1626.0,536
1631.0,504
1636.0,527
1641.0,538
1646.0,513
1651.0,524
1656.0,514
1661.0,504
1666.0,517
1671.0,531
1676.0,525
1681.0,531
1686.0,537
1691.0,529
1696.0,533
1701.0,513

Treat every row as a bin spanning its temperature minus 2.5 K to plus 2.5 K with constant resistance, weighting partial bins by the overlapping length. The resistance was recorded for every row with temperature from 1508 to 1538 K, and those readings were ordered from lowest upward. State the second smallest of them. 438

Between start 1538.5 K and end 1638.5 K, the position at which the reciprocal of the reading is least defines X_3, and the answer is 1626.0 K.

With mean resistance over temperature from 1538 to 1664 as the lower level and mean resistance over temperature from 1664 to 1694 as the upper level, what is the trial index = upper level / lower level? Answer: 1.07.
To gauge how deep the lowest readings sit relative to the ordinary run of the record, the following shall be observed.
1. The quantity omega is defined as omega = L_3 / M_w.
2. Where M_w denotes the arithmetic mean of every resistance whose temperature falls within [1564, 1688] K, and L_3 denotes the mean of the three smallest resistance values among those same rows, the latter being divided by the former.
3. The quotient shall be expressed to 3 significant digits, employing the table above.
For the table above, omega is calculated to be 0.909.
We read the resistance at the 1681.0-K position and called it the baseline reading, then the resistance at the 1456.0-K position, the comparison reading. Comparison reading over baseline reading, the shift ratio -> 0.82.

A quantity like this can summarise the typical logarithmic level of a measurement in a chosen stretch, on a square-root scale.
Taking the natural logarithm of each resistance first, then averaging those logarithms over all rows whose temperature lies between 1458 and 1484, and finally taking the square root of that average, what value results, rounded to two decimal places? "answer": 2.46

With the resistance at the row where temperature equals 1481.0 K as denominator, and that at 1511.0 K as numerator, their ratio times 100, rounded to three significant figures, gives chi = 106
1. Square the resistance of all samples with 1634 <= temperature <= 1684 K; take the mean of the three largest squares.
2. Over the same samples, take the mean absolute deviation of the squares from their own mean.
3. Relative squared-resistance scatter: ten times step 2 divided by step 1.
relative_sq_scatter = 0.30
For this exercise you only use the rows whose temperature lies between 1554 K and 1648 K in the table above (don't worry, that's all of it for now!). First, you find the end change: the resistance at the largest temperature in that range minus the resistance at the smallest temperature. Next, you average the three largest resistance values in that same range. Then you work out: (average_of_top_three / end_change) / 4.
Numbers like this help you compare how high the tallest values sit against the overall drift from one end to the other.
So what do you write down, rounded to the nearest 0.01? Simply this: 3.92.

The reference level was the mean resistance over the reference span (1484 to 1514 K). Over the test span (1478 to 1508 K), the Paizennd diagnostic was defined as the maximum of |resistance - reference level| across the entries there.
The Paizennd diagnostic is 11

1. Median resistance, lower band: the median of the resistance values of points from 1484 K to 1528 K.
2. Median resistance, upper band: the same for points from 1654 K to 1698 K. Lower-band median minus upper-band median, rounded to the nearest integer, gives -93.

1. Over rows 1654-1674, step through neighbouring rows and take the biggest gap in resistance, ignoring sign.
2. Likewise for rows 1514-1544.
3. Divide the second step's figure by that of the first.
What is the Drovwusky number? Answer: 2.8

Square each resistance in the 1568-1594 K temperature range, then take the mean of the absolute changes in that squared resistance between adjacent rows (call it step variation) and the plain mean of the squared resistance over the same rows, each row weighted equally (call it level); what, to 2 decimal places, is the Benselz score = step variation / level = 0.10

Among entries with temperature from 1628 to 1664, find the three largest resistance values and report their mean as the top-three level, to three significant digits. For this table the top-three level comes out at 530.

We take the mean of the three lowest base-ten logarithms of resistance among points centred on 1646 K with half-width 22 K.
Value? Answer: 2.70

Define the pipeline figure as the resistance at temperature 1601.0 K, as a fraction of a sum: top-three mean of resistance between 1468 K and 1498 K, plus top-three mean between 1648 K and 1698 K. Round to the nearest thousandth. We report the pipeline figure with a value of 0.478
